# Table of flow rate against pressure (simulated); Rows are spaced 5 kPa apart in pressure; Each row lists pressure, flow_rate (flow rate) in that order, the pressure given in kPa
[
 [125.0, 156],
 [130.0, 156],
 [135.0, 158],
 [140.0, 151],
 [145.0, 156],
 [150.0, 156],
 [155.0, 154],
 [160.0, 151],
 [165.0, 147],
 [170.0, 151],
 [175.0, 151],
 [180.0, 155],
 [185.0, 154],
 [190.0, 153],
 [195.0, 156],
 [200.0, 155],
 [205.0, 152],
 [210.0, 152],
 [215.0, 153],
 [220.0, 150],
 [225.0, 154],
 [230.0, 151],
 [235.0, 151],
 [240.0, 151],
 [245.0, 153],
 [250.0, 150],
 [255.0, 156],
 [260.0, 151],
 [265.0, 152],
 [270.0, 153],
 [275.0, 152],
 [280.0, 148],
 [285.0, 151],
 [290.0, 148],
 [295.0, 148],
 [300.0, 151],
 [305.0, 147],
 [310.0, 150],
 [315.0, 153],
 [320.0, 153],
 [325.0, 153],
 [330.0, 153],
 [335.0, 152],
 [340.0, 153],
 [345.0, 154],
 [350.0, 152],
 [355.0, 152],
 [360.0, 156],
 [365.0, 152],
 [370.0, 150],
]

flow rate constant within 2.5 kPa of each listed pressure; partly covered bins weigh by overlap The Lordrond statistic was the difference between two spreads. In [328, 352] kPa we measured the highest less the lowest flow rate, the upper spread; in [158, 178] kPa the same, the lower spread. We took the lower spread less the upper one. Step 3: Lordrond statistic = 2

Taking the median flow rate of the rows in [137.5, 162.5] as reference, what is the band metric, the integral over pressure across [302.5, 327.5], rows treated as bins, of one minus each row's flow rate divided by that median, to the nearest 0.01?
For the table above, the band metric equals 0.45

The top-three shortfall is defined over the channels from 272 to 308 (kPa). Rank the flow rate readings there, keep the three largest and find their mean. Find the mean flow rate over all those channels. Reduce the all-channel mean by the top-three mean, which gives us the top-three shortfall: -2.0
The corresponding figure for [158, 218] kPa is -2.8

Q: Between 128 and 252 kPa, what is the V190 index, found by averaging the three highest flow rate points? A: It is 156.7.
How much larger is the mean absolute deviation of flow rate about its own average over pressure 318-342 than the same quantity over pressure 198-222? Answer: -1.0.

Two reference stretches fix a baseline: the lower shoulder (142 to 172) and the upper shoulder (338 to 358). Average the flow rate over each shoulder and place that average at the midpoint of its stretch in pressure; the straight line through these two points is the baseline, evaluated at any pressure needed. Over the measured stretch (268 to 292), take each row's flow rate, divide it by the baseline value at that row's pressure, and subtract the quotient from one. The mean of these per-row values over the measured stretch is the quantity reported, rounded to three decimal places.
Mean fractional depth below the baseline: 0.015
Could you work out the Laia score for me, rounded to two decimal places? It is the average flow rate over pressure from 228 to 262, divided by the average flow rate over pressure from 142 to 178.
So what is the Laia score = 1.00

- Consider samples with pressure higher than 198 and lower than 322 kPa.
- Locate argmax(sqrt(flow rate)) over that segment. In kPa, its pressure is 255.0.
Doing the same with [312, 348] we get 345.0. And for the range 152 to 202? 195.0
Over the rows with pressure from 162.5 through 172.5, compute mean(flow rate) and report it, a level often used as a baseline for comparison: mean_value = 149.0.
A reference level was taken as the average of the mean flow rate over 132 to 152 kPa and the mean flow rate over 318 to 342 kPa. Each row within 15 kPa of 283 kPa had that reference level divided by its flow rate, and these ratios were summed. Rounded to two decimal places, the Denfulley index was 6.16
